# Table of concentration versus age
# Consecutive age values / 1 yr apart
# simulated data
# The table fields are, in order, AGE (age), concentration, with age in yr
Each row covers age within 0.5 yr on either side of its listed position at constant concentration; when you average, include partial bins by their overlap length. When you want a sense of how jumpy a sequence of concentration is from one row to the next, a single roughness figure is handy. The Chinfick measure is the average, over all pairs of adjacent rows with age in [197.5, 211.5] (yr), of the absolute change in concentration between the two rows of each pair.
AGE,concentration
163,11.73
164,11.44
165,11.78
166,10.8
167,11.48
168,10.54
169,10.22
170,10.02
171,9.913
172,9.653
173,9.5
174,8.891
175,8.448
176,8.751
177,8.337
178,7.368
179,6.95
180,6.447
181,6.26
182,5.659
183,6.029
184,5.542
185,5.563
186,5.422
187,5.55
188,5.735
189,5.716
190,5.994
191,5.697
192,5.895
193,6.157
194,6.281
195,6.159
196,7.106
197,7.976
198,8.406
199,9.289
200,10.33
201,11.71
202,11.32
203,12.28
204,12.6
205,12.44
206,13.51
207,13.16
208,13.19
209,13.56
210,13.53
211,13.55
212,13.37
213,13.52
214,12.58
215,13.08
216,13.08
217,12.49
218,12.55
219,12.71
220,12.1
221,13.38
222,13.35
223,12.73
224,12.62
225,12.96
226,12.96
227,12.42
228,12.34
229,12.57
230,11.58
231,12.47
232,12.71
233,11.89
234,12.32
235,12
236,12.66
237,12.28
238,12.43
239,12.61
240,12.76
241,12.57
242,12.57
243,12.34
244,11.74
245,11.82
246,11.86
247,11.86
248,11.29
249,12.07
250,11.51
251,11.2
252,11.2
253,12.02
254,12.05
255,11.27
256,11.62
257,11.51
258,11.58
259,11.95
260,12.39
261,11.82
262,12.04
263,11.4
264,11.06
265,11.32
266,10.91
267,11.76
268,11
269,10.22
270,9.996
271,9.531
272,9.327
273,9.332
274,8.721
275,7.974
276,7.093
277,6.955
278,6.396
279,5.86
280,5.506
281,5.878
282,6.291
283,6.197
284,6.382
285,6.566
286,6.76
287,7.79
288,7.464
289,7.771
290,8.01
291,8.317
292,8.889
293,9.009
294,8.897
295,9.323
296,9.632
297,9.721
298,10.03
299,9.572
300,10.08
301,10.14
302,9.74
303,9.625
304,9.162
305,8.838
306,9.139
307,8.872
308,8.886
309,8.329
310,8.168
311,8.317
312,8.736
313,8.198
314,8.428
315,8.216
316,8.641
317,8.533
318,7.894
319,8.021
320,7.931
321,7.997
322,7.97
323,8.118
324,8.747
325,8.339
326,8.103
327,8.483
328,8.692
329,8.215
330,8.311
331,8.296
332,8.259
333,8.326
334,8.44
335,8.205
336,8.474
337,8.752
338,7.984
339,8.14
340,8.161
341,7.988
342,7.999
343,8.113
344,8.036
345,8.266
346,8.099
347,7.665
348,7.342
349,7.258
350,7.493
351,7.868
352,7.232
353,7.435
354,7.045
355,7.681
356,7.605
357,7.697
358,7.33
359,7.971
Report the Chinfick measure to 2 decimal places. 0.54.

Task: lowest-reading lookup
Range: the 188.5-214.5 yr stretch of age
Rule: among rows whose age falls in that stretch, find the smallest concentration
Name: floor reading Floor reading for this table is 5.697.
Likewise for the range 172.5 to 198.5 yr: 5.422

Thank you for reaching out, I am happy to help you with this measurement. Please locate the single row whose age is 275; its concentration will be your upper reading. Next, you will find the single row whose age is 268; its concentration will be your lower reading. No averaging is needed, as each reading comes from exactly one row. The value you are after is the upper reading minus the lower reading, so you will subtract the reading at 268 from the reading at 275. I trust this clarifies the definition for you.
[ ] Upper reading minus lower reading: -3.0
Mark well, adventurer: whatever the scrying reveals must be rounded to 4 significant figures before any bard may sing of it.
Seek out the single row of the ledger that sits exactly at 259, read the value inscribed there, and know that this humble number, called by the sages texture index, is 11.95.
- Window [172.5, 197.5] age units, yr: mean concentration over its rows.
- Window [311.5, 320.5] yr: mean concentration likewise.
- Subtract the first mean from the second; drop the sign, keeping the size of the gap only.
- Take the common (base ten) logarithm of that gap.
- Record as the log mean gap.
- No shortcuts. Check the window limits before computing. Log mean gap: 0.2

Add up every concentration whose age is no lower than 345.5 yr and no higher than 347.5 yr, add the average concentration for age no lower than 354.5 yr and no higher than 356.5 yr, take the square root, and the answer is 4.8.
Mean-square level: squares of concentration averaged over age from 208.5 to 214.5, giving 178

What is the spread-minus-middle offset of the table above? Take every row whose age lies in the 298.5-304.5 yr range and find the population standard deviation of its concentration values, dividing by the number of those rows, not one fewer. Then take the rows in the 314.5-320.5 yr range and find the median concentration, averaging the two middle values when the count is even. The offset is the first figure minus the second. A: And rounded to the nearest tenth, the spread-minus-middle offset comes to -7.8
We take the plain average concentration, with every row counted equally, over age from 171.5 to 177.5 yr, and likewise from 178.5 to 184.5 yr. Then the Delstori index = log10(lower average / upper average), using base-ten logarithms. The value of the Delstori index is 0.16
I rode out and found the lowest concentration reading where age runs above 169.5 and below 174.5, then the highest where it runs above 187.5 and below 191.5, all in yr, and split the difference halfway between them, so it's 7.4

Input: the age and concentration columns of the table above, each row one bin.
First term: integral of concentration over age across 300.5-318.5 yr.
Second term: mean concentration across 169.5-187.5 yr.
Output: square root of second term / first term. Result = 0.217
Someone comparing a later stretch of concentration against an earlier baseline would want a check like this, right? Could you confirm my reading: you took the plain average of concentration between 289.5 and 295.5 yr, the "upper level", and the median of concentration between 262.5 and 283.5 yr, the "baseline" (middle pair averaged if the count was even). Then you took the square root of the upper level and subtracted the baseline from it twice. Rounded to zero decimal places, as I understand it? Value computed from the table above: -16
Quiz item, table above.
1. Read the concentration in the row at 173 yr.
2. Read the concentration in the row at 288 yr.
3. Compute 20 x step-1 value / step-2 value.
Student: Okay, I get 25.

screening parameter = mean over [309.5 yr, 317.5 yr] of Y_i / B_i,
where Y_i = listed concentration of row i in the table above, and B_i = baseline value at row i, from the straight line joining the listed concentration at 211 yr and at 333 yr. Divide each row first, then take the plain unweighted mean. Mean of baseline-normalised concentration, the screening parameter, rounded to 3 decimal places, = 0.918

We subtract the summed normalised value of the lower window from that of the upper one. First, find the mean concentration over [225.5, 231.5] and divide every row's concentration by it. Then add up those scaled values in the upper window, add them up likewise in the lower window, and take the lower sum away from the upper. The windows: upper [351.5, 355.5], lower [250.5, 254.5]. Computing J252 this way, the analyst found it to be -1.4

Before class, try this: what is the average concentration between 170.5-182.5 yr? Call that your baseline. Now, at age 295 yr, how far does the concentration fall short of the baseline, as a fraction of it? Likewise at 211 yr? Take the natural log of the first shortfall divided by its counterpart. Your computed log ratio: -1.4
